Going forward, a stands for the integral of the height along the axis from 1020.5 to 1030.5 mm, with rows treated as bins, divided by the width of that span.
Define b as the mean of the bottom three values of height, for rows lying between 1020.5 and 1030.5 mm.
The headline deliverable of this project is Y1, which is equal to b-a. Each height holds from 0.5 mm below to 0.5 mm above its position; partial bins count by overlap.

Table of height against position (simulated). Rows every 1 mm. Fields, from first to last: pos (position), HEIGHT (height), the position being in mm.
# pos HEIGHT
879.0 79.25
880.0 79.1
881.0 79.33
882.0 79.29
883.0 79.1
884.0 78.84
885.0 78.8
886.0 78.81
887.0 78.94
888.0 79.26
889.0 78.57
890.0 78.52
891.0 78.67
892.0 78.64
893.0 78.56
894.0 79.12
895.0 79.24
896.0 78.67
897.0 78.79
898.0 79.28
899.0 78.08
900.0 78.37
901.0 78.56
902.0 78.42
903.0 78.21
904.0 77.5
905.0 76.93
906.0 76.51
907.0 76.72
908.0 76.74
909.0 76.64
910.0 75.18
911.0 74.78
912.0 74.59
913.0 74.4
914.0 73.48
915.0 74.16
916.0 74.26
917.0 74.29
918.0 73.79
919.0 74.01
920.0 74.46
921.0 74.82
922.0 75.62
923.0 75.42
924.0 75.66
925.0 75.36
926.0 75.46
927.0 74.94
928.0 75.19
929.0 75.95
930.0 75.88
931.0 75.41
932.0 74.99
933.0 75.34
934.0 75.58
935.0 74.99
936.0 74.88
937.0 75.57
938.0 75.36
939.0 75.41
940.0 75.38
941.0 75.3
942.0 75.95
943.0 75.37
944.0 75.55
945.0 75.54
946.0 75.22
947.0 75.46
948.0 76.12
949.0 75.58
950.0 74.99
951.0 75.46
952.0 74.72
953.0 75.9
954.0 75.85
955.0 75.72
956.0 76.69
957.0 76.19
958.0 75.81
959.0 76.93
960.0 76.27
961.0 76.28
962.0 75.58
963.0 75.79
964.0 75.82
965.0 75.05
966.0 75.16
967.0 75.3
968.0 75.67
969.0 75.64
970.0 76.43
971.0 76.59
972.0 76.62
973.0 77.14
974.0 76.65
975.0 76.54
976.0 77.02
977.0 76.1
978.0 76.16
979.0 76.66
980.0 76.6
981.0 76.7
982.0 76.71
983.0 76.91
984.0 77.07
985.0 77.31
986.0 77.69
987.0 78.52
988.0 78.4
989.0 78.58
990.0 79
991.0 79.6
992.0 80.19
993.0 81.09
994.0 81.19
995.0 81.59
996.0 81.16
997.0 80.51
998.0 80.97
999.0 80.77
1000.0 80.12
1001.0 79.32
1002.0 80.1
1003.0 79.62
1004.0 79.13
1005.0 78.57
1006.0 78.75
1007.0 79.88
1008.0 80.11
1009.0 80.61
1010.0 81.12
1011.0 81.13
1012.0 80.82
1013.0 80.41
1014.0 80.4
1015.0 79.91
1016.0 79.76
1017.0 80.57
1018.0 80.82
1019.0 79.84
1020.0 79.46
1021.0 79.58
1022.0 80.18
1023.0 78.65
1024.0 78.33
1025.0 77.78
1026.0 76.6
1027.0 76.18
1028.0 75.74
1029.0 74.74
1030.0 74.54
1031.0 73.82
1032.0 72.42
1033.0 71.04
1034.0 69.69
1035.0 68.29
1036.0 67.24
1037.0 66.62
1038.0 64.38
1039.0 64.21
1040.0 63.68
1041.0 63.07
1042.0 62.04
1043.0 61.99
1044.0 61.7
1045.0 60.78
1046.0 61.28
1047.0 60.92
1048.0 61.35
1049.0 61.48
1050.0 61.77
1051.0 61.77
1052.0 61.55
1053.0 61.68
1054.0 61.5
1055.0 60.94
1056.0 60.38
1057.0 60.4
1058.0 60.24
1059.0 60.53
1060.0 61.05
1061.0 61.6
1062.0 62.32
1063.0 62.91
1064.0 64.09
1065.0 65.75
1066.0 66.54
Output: -2.2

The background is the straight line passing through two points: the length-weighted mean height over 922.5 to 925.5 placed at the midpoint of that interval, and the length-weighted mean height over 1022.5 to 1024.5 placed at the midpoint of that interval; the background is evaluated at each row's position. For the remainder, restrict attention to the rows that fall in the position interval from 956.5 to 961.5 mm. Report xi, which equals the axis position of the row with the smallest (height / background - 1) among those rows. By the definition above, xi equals 958.0 mm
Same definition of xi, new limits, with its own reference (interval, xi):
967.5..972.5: 969.0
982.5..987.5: 983.0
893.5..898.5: 896.0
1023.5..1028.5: 1028.0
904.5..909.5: 906.0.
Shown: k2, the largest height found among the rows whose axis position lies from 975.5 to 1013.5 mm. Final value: 81.59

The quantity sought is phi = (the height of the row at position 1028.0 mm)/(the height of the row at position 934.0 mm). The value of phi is 1.00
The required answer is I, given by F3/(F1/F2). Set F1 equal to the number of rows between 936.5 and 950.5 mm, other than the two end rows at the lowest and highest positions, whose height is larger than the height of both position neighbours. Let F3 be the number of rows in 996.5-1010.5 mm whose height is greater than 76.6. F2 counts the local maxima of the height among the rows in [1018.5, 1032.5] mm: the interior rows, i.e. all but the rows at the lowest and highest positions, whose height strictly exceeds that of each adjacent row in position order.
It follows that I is 3.5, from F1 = 4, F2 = 1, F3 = 14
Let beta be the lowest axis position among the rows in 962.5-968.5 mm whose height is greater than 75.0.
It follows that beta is 963.0 mm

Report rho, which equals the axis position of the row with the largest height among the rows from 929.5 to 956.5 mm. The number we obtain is 956.0 mm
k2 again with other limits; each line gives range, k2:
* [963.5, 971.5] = 76.59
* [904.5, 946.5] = 76.93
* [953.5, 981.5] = 77.14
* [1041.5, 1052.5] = 62.04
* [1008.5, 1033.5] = 81.13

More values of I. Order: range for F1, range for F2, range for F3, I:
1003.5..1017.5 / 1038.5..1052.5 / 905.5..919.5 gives 3.0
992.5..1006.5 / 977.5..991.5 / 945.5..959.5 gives 1.3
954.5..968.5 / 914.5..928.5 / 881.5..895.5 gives 14.0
